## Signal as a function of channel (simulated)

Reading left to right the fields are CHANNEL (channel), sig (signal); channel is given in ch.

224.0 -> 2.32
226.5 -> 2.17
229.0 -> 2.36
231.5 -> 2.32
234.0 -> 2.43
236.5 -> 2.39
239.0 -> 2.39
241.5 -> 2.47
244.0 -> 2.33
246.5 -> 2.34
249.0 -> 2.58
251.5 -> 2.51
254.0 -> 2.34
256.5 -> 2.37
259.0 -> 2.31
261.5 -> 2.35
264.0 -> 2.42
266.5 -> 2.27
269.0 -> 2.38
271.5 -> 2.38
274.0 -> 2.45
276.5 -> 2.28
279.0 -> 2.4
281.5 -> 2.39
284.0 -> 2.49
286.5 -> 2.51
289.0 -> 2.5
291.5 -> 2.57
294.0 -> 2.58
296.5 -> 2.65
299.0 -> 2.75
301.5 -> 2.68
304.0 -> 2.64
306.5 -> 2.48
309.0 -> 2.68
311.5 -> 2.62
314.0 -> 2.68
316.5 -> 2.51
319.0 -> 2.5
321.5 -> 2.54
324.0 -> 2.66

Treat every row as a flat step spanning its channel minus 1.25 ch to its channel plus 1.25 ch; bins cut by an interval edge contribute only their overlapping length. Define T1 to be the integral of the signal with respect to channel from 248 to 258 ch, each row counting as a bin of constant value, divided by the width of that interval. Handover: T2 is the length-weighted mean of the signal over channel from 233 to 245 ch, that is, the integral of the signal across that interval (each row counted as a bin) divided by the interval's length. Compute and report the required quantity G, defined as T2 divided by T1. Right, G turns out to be 0.98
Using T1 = 2.44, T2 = 2.40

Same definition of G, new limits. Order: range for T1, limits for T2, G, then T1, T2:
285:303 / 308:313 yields 1.02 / 2.60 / 2.65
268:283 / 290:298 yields 1.09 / 2.38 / 2.60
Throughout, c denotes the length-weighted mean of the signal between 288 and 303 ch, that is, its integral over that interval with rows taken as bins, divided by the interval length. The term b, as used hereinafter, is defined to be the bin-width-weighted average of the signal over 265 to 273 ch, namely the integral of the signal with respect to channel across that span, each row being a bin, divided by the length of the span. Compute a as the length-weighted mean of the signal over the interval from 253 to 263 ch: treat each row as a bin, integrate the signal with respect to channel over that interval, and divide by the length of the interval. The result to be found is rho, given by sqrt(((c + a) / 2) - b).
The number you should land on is 0.37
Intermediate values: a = 2.34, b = 2.35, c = 2.62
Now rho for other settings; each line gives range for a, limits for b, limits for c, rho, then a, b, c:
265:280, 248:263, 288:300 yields 0.28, 2.36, 2.41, 2.61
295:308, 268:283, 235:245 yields 0.37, 2.64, 2.38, 2.40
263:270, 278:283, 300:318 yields 0.29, 2.35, 2.40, 2.61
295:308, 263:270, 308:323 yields 0.51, 2.64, 2.35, 2.59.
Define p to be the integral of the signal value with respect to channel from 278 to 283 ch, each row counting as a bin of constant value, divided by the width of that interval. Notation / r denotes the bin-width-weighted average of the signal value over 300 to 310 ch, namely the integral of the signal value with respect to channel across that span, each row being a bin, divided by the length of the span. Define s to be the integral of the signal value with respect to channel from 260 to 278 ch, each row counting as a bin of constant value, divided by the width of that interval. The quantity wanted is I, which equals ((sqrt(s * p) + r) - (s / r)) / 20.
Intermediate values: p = 2.40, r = 2.62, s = 2.36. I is 0.205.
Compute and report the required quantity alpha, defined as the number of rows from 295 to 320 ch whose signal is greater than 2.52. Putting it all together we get 7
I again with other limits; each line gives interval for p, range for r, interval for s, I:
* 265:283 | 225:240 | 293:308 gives 0.186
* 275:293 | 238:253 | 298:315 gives 0.195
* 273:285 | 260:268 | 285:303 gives 0.187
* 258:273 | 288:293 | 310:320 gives 0.199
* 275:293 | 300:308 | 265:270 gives 0.205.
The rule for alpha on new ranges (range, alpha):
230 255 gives 1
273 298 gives 3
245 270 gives 1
